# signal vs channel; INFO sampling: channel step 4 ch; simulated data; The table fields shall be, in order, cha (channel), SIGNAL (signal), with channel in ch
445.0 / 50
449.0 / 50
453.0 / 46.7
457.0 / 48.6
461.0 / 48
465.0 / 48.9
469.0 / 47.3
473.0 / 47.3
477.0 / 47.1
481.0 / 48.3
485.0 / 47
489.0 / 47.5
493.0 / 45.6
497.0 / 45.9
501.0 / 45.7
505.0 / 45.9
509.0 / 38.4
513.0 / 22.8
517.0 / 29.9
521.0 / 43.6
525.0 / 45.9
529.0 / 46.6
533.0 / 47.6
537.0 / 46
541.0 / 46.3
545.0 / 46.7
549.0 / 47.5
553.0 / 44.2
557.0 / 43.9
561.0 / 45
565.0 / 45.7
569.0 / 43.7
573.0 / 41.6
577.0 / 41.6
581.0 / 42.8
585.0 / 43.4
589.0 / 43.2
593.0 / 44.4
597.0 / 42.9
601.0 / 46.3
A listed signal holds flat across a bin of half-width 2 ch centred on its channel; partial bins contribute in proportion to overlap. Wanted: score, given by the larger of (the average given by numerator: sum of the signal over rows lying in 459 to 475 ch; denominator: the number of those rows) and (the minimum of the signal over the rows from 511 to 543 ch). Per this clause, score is 47.9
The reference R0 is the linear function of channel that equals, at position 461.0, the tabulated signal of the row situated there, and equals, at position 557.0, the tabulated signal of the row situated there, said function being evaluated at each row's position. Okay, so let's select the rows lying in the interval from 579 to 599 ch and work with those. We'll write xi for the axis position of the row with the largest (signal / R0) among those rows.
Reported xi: 593.0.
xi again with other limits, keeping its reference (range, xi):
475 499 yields 481.0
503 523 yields 505.0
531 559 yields 549.0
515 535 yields 533.0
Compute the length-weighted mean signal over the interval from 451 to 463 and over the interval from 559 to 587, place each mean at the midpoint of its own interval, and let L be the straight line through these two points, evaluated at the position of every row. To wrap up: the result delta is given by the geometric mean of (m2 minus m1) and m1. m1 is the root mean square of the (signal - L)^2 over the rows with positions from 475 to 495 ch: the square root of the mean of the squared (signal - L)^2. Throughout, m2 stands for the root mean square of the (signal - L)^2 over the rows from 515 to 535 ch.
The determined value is 11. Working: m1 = 1.0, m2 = 109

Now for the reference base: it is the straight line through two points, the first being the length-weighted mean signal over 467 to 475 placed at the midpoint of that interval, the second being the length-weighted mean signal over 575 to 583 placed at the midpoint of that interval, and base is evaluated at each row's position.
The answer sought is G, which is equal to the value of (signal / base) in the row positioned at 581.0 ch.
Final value 1.02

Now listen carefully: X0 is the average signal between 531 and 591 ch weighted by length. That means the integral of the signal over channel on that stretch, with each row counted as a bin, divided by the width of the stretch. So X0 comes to 44.6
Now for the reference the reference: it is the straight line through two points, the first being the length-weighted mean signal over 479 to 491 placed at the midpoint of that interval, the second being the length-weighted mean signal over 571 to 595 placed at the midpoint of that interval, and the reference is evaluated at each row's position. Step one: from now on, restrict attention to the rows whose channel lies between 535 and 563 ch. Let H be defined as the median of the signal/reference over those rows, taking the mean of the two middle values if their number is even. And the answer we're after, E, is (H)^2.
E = 1.05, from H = 1.02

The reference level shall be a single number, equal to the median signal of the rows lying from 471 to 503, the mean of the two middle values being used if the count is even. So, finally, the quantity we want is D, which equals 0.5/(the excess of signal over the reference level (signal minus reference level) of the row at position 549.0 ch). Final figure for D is 1.1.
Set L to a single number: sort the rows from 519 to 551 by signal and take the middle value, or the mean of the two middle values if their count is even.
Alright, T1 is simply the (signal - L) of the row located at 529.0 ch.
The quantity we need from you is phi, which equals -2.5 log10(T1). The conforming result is 2.1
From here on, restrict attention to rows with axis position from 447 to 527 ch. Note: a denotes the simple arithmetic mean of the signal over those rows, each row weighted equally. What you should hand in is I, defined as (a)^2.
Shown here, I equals 1982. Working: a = 45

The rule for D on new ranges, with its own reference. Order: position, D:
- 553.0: -0.2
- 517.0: 0.0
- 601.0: -0.7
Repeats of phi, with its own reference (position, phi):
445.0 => -1.4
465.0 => -1.0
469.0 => 0.2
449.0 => -1.4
